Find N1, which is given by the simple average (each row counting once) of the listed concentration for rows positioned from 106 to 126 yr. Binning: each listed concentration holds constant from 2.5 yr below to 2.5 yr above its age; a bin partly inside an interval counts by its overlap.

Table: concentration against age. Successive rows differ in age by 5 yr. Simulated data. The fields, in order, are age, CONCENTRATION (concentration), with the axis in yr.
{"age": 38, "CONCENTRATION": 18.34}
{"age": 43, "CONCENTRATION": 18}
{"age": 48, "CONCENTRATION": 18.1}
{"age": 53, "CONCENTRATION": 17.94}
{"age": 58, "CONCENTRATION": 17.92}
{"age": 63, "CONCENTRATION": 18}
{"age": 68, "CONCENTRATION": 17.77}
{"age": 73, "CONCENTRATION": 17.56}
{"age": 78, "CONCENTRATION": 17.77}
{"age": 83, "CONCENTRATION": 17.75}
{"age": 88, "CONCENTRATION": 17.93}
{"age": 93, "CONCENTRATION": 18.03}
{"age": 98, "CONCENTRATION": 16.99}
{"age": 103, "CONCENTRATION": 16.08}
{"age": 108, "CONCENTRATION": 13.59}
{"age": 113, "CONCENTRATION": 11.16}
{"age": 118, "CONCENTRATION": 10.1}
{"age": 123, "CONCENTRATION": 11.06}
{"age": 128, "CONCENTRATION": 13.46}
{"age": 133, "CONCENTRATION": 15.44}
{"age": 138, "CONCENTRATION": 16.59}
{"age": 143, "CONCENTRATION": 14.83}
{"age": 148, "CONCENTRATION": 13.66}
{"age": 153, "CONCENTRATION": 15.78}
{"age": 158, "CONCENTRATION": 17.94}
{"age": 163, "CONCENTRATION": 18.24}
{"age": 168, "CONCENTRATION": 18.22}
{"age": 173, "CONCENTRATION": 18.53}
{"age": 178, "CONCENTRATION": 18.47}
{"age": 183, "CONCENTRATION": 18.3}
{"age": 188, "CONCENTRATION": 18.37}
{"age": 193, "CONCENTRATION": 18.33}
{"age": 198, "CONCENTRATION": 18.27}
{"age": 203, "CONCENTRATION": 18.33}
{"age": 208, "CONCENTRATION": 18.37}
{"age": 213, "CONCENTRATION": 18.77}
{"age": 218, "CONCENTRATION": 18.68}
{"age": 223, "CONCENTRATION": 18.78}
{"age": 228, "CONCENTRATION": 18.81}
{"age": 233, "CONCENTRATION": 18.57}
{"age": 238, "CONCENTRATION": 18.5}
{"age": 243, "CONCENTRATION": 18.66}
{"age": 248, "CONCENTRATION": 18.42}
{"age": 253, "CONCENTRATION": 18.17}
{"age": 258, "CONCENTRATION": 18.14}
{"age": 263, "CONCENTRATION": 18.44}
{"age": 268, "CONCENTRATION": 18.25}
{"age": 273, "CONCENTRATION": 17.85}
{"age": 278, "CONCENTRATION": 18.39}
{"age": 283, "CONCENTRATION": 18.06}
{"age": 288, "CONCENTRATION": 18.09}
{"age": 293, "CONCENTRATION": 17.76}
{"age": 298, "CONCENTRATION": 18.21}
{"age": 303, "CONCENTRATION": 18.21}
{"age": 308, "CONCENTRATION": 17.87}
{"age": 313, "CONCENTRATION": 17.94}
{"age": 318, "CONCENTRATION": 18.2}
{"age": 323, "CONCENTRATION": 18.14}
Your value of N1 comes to 11.5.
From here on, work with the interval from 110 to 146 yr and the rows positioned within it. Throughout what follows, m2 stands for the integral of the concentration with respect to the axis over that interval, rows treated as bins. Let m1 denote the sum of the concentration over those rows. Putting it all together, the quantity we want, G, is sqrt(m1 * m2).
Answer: 210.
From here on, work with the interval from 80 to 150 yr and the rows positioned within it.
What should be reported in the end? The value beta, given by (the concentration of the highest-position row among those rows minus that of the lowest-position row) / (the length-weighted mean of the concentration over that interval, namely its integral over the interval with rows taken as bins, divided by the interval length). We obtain -0.28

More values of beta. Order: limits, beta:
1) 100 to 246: 0.15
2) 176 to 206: -0.01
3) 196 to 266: 0.01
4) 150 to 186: 0.14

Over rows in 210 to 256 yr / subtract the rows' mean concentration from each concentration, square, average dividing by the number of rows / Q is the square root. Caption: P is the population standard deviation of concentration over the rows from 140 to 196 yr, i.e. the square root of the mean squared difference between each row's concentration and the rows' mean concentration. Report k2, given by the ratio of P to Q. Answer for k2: 8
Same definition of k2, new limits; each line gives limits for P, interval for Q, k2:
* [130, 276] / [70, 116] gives 1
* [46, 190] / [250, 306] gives 13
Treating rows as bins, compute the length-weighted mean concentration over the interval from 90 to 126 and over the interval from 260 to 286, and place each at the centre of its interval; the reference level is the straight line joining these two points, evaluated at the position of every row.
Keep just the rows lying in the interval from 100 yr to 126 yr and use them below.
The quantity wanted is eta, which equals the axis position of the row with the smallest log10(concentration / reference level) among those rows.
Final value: 118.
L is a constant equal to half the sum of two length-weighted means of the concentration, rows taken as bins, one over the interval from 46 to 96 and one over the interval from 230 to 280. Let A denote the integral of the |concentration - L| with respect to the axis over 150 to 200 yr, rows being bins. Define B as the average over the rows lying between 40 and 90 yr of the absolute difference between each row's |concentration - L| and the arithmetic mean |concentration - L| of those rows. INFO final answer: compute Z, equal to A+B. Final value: 24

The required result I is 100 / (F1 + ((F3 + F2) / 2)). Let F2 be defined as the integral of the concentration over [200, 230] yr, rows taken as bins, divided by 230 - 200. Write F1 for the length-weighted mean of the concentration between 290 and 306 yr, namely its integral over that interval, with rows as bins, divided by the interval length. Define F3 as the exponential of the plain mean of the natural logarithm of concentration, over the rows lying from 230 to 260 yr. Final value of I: 2.73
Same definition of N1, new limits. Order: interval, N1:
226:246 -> 18.6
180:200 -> 18.3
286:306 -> 18.1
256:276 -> 18.2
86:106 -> 17.3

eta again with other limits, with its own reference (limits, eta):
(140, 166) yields 148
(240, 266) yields 258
